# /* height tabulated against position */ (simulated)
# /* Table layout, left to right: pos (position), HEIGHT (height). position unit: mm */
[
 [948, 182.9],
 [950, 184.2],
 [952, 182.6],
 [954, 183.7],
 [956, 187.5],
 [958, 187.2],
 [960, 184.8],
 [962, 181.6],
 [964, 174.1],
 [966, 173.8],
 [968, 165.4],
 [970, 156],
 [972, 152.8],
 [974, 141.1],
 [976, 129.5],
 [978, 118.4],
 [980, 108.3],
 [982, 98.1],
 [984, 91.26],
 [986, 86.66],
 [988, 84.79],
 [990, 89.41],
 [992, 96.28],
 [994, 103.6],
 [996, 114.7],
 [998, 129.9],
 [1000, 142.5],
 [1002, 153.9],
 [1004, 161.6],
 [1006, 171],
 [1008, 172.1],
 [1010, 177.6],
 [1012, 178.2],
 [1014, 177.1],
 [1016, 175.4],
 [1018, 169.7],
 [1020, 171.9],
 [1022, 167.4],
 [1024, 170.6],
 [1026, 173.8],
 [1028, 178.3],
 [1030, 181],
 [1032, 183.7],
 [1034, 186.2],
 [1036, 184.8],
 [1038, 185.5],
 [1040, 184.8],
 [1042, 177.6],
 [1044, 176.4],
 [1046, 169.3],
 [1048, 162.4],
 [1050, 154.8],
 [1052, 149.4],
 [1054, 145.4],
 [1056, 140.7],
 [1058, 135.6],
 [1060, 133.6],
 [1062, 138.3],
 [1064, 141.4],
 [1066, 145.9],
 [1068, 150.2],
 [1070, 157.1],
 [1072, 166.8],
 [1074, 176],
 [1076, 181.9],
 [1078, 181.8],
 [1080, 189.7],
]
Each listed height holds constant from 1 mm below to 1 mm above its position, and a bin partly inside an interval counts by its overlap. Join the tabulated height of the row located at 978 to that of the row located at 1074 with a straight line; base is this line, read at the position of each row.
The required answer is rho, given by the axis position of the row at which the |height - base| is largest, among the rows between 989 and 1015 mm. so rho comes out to 1010 mm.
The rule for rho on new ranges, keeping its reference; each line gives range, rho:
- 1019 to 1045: 1034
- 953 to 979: 956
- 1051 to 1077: 1060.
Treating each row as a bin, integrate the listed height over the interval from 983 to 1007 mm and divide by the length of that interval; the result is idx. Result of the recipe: 119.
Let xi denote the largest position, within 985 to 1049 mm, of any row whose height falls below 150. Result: 1000 mm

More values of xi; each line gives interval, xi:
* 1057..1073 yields 1066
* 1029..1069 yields 1066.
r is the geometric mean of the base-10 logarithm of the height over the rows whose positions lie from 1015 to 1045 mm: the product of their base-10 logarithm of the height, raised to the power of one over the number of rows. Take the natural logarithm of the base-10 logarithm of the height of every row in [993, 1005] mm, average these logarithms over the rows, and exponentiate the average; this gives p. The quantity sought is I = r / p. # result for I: 1.060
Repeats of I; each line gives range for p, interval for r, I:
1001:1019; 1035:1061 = 0.988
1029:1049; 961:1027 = 0.951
